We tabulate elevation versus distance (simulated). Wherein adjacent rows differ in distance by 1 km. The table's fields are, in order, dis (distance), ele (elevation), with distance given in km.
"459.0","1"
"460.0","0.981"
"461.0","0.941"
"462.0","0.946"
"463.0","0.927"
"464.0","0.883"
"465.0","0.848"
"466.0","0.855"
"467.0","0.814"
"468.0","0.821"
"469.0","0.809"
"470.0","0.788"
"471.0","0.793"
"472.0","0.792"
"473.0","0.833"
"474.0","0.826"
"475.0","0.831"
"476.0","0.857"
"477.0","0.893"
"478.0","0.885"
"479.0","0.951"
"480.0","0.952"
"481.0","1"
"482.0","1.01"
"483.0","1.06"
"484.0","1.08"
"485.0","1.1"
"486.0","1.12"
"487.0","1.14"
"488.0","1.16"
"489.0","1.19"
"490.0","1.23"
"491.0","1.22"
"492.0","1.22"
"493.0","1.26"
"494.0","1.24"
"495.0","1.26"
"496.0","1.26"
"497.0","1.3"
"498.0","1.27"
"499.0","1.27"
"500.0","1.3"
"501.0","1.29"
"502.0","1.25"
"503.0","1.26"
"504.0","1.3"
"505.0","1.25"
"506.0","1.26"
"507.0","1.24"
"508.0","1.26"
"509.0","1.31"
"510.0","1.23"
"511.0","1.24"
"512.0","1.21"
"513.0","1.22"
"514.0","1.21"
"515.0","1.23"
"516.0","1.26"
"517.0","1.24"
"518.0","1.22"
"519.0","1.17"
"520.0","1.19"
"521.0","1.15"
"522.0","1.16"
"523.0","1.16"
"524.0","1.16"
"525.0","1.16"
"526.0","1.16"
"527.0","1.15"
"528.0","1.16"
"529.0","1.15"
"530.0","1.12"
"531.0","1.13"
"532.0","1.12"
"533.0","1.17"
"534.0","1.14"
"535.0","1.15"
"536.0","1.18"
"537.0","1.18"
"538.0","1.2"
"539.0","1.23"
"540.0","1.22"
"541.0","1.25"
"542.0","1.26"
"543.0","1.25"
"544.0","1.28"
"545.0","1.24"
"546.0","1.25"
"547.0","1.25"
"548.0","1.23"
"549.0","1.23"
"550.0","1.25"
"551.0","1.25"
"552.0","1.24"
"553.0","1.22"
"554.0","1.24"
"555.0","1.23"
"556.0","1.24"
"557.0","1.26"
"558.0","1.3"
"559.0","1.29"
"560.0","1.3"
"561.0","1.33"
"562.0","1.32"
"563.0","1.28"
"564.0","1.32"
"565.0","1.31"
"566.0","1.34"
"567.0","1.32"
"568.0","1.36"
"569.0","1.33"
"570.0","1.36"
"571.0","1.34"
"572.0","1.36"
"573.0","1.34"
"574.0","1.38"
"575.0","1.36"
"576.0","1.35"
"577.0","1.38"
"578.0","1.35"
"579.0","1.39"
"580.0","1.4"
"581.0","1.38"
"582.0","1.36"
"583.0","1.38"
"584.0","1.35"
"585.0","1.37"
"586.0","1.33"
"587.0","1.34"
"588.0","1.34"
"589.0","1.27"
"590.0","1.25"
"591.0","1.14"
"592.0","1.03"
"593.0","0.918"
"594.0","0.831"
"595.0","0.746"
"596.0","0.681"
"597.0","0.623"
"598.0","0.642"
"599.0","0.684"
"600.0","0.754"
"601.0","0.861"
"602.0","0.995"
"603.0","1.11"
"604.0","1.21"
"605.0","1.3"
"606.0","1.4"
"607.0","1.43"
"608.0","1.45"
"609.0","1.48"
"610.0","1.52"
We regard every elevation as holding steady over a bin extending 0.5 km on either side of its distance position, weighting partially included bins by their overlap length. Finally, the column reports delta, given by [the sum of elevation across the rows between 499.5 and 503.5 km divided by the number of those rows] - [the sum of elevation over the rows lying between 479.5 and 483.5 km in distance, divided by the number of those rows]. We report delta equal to 0.27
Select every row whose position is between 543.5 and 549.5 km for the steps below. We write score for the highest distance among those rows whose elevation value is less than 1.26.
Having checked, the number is 549.0 km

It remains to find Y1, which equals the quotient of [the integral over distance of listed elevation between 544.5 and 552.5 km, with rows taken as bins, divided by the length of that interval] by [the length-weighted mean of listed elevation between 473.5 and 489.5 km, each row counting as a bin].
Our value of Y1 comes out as 1.24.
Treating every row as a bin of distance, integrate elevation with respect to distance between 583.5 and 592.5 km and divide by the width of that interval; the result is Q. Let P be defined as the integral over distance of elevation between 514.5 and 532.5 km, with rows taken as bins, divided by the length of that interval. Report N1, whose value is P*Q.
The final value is 1.5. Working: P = 1.17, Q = 1.27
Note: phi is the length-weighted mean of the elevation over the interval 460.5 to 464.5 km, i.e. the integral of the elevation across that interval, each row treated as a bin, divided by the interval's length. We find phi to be 0.9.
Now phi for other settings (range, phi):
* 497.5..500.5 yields 1.3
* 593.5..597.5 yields 0.7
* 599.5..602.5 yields 0.9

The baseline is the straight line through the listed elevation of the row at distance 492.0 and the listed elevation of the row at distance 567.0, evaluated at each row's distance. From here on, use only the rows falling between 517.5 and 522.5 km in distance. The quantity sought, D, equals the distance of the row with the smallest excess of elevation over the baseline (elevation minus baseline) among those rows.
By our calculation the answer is 521.0 km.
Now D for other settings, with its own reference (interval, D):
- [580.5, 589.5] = 589.0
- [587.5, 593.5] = 593.0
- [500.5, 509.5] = 507.0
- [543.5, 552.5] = 549.0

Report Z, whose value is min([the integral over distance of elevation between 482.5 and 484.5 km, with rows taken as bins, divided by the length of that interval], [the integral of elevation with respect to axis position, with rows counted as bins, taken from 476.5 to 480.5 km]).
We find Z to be 1.07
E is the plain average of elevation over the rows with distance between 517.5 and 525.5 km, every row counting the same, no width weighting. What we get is 1.17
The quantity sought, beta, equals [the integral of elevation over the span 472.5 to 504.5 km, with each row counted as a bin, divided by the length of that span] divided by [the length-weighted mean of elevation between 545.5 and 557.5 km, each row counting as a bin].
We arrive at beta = 0.90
